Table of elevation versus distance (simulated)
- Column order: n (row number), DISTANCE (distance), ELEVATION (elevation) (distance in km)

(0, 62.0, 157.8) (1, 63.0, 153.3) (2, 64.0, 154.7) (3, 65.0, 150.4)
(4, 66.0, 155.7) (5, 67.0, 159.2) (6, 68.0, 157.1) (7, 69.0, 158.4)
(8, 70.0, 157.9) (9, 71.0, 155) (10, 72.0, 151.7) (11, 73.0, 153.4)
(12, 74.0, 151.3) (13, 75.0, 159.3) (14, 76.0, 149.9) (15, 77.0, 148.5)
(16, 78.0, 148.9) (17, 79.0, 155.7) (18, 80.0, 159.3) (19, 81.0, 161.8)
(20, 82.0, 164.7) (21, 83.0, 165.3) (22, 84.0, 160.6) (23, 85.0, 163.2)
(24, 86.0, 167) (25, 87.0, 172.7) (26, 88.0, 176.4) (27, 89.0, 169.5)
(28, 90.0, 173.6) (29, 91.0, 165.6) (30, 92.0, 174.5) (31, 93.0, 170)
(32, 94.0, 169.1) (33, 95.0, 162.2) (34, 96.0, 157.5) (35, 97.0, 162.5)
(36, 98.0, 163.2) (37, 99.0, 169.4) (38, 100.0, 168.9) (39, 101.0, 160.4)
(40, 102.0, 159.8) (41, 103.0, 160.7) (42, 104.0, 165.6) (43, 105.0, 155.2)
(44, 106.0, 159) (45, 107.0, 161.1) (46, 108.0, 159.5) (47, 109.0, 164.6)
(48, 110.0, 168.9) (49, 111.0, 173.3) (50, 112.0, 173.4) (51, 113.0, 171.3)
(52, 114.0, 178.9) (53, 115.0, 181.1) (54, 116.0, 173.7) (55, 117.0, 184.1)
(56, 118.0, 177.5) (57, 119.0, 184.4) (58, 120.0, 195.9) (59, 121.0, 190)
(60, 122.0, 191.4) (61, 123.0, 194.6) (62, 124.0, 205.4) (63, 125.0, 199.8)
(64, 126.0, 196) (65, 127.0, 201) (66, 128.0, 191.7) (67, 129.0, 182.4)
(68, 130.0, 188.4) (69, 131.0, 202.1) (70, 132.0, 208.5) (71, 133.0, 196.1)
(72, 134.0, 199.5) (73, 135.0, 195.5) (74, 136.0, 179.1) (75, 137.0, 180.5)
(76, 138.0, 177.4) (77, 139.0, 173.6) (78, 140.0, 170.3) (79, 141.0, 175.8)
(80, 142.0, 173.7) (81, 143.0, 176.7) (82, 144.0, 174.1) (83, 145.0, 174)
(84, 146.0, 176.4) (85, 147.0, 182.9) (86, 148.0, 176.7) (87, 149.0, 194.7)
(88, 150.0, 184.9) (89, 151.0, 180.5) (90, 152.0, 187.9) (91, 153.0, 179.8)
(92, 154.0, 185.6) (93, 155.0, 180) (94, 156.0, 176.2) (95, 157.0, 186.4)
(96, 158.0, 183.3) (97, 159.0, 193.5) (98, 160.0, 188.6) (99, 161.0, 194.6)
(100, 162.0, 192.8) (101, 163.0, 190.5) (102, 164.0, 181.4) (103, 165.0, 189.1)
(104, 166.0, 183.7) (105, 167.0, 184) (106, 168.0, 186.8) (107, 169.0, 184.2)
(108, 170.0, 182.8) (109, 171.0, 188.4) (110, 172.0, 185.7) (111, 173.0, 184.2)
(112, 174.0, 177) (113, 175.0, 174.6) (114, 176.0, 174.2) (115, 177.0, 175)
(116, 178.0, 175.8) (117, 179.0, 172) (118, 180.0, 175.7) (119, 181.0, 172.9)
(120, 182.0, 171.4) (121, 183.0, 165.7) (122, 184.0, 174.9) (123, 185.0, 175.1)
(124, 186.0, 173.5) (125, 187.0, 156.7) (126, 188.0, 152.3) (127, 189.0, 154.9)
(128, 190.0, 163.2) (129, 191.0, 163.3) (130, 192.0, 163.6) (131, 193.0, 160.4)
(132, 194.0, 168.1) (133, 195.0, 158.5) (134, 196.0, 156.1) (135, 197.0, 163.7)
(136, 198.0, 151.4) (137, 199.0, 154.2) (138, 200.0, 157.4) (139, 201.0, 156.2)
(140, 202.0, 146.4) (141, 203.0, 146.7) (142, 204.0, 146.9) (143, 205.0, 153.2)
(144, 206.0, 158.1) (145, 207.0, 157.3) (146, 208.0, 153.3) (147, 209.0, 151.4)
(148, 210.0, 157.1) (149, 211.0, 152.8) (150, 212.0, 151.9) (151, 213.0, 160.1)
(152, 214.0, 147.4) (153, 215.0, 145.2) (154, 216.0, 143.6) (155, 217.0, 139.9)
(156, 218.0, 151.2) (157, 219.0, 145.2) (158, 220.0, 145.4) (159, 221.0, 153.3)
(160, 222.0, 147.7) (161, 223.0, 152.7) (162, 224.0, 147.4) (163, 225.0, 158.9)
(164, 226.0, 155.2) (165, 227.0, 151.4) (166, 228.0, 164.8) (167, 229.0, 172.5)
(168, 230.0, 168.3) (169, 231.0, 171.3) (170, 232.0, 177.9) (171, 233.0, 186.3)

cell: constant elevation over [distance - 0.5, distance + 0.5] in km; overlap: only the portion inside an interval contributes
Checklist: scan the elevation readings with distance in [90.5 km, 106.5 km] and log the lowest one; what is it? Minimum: 155.2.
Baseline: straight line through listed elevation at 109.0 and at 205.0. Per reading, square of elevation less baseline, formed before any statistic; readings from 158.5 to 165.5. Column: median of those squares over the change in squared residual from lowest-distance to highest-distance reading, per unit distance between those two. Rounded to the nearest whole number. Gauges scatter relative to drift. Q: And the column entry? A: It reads -26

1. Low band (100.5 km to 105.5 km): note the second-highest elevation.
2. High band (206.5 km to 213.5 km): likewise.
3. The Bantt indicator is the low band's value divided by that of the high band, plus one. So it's 2.02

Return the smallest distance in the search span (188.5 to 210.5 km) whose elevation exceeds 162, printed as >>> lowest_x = 190.0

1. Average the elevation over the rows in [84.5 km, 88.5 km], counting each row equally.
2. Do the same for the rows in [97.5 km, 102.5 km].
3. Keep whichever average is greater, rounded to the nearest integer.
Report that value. 170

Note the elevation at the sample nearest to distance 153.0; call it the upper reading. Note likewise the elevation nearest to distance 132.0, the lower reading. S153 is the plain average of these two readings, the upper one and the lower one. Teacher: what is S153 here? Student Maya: 194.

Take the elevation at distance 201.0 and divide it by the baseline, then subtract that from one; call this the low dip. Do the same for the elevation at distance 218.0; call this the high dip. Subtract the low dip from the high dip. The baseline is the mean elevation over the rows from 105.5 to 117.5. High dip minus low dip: 0.03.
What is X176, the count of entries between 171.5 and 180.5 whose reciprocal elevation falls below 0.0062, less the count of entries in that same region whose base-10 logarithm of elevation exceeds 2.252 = 7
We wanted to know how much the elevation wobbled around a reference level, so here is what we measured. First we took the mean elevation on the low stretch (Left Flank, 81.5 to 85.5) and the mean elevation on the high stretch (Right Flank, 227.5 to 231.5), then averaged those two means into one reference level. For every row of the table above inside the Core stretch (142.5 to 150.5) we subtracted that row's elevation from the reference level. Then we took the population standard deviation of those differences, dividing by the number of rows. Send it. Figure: 6.7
